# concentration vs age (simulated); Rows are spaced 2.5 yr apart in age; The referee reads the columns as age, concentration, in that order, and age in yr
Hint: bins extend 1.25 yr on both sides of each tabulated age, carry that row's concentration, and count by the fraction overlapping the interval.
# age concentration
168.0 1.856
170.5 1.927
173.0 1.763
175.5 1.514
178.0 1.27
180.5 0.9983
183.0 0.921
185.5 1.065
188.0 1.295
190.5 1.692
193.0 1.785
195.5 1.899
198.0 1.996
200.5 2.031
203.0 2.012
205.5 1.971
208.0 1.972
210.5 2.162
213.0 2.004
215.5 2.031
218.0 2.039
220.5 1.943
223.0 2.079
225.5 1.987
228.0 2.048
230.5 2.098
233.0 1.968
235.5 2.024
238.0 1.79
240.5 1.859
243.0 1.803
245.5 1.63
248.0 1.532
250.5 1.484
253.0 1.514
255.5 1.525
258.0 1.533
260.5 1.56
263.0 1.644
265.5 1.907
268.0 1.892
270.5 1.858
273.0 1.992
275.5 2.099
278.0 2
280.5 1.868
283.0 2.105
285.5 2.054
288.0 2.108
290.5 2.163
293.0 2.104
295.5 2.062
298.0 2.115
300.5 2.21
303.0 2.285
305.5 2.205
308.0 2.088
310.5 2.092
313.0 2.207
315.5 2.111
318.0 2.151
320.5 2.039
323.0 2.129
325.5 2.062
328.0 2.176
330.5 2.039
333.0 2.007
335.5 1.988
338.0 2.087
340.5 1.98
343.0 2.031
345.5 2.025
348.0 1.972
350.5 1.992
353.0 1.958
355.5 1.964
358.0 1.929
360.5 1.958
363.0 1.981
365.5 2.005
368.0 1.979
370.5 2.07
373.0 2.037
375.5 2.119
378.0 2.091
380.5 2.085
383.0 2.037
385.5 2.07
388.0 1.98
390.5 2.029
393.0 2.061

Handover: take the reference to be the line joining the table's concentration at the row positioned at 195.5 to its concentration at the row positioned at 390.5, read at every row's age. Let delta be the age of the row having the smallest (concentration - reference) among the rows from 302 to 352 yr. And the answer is 348.0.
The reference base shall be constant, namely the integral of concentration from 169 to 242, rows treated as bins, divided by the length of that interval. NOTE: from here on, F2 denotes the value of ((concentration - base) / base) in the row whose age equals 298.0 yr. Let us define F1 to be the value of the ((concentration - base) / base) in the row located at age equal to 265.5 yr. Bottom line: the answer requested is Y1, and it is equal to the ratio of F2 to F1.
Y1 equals 2.9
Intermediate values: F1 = 0.06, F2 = 0.176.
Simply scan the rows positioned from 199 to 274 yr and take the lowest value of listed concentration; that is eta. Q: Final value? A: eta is 1.484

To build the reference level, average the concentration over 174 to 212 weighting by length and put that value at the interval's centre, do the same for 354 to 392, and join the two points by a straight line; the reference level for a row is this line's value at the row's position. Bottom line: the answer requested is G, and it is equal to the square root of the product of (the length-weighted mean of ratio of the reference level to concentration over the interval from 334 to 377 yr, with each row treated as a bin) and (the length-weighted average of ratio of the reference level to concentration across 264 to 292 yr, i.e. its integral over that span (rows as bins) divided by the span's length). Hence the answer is 0.95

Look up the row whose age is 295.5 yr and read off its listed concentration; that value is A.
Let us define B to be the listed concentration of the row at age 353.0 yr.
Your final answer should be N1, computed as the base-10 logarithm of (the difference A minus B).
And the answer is -0.98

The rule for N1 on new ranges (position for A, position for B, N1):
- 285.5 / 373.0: -1.77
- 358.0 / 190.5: -0.63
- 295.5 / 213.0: -1.24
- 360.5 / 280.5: -1.05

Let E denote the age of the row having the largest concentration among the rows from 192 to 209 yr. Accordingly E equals 200.5 yr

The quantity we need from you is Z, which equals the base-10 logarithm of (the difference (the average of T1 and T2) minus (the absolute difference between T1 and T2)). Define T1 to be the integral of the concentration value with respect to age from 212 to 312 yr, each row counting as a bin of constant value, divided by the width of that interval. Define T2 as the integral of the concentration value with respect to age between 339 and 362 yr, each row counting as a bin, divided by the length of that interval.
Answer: 0.281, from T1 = 1.93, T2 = 1.98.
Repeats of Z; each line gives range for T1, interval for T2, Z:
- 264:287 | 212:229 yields 0.290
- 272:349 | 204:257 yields 0.249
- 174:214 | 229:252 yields 0.202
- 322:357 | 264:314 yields 0.303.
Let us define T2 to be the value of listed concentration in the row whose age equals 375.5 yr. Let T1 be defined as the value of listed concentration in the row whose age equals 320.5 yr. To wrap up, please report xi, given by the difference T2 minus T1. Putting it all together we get 0.1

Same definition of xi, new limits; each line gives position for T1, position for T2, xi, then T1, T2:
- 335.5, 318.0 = 0.2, 1.988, 2.151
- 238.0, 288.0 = 0.3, 1.79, 2.108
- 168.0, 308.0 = 0.2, 1.856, 2.088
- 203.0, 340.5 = 0.0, 2.012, 1.98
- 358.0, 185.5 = -0.9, 1.929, 1.065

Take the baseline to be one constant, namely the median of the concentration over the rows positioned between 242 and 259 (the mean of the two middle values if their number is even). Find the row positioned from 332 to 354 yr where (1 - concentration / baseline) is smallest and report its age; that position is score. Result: 338.0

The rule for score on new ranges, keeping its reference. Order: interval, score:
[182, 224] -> 210.5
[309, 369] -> 313.0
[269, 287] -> 283.0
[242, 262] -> 243.0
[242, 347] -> 303.0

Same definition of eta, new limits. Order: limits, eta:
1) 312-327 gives 2.039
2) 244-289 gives 1.484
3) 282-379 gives 1.929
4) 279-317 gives 1.868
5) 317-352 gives 1.972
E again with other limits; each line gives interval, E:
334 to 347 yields 338.0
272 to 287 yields 283.0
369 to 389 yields 375.5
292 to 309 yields 303.0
